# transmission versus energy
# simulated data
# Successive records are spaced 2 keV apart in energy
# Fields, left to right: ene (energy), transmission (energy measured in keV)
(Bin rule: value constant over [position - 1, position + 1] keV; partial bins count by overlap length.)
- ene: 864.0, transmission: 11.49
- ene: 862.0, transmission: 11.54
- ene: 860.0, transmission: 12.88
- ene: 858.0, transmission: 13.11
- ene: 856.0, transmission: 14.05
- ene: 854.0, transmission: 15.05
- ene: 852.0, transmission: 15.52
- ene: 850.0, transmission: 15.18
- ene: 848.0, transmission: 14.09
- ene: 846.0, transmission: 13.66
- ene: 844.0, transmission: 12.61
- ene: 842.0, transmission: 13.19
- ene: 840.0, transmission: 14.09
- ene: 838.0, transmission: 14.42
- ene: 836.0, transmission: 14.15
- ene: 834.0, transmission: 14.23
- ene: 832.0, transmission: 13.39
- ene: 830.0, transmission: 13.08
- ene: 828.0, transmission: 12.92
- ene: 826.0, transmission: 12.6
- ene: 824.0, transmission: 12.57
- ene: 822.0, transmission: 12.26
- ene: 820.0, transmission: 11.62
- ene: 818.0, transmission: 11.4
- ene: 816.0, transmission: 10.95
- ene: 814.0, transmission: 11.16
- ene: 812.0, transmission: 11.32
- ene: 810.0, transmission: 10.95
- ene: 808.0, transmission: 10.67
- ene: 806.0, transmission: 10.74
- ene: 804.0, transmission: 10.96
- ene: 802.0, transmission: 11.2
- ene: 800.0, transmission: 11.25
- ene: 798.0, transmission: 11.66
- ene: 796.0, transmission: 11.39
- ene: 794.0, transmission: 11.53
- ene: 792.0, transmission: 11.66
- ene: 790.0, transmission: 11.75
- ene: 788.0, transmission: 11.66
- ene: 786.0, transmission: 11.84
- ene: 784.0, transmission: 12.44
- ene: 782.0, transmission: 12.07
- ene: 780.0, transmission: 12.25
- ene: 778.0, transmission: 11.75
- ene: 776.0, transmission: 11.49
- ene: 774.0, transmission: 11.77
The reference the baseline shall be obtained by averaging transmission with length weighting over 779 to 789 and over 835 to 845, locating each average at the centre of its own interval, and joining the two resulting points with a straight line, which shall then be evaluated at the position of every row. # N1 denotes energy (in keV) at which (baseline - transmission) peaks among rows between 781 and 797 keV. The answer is 796.0 keV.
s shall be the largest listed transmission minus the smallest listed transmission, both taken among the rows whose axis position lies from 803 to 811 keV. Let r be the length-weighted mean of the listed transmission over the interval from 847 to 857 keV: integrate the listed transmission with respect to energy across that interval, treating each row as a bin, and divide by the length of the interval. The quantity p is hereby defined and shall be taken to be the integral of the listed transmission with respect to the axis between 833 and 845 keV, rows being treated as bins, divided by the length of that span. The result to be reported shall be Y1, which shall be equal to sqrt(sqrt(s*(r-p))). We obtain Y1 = 0.73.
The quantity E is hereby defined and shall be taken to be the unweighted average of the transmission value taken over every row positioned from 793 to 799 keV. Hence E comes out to 11.5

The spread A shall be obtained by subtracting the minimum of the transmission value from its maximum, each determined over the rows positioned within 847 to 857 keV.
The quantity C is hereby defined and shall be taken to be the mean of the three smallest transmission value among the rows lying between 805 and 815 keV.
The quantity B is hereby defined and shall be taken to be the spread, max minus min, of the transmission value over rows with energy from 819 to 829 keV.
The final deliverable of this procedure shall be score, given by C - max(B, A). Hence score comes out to 9.3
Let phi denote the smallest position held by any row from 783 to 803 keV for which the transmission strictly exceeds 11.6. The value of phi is 784.0 keV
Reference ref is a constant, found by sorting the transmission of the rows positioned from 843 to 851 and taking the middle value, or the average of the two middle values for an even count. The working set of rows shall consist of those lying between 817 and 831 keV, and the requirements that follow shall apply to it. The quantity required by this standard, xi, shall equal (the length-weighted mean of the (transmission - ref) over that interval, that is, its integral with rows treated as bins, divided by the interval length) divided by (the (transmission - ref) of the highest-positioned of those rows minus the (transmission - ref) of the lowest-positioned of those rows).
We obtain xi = -0.9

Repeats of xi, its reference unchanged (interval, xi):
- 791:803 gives 5.3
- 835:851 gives 0.0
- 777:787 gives -20.1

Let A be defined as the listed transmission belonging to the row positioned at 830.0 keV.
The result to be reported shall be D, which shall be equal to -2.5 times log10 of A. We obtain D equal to -2.79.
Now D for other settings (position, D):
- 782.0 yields -2.70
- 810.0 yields -2.60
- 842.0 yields -2.80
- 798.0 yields -2.67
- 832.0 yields -2.82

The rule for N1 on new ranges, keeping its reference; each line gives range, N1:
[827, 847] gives 844.0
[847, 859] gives 858.0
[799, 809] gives 808.0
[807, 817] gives 808.0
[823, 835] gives 826.0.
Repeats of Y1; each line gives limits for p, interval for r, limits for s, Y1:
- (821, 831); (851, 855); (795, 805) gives 1.16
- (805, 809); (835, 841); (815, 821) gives 1.24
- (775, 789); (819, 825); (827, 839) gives 0.76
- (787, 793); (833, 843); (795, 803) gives 1.02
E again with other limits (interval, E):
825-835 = 13.2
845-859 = 14.4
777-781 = 12.0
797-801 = 11.5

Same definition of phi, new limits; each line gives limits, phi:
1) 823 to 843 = 824.0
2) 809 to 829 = 820.0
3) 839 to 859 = 840.0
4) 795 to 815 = 798.0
